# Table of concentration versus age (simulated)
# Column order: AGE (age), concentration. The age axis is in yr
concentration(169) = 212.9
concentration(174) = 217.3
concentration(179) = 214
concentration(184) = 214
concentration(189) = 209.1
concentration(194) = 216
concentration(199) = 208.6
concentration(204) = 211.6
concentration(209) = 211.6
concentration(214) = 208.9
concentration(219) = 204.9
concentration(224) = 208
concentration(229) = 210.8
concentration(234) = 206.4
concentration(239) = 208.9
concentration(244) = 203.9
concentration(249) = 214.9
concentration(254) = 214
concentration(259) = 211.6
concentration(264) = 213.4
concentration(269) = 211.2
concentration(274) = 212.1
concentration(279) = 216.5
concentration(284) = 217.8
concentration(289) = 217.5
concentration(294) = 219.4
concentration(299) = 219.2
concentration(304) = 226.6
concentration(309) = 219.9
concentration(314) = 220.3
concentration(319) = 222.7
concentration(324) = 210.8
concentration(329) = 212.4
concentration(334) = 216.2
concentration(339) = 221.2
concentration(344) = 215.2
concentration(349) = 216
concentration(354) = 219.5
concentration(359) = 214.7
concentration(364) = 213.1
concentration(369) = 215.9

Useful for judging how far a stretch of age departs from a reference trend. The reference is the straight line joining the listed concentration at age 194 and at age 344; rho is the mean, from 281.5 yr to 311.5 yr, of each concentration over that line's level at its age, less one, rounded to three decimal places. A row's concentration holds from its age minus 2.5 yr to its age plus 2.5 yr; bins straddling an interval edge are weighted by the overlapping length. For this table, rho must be 0.021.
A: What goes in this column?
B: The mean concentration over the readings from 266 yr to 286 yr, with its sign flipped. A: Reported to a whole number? -214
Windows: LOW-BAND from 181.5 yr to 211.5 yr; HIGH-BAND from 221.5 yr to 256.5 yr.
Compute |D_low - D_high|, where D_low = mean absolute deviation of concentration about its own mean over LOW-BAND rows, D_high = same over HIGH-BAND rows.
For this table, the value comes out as 1.0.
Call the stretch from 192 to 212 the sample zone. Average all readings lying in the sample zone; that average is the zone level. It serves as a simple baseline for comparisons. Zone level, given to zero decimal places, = 212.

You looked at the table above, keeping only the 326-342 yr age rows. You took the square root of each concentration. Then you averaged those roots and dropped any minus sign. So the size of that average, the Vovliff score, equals 14.7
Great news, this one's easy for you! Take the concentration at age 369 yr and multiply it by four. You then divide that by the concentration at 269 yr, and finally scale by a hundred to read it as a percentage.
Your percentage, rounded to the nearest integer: 409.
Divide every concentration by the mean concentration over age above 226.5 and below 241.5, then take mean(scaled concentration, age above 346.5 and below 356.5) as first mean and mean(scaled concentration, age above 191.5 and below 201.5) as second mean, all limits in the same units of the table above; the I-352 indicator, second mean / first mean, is 0.975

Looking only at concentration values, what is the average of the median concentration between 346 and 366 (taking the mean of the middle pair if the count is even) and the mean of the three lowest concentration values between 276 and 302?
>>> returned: 216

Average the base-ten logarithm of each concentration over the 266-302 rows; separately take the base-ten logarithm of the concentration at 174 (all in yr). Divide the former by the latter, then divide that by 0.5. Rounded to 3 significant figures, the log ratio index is 2.00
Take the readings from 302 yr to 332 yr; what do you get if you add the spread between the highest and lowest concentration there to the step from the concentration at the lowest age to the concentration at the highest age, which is 1.6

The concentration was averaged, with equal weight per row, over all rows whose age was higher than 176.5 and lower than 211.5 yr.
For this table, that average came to 212.1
